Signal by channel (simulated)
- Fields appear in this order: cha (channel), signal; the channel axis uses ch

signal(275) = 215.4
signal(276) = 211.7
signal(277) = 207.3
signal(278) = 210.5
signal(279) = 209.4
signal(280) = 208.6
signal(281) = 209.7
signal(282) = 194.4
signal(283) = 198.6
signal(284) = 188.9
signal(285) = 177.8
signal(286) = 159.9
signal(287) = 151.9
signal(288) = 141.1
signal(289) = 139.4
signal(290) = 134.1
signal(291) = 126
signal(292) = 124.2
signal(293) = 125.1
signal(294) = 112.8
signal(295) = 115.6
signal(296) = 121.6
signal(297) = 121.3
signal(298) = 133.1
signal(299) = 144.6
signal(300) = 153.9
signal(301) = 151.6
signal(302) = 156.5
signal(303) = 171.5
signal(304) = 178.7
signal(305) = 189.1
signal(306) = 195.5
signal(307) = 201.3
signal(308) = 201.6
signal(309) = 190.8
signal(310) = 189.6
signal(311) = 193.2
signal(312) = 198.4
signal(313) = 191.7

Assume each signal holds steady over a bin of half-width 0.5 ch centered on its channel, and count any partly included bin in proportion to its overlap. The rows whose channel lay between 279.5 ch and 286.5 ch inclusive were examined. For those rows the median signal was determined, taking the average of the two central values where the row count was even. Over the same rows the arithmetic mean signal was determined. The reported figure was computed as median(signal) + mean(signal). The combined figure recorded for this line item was 386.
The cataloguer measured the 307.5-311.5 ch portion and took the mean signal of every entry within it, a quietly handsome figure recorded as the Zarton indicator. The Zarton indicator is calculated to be 194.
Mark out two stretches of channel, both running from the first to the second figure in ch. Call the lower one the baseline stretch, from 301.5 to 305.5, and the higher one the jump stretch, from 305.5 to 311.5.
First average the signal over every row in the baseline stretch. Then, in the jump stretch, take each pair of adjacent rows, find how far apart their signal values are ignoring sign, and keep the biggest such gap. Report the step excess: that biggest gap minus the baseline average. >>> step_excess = -163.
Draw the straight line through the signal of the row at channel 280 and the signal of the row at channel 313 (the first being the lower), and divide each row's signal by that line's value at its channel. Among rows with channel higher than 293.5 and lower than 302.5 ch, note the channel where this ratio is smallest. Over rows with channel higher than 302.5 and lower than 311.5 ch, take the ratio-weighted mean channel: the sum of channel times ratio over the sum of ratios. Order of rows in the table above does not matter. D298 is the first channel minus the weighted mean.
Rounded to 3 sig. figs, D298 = -13.1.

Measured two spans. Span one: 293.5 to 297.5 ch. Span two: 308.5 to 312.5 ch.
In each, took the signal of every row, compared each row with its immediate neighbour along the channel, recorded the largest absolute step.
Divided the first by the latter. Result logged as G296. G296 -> 1.15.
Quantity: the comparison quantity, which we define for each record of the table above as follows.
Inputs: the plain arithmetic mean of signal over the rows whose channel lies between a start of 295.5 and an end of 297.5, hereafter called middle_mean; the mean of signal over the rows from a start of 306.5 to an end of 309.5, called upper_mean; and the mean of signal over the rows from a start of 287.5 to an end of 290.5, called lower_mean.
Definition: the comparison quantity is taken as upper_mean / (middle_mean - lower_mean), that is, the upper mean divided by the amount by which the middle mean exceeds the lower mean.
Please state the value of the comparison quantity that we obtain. -12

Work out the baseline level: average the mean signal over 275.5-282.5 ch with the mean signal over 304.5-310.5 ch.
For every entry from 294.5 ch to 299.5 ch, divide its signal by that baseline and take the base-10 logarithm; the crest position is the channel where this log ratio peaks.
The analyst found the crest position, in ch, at 299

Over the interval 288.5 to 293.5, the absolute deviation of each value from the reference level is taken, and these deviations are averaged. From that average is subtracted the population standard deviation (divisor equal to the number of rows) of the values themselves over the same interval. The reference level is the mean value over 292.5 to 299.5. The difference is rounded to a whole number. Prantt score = -1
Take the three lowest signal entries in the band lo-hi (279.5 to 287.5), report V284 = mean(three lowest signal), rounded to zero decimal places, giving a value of 163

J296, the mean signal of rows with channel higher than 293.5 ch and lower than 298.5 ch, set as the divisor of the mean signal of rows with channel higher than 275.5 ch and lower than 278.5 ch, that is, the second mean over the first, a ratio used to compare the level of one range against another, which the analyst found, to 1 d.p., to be 1.7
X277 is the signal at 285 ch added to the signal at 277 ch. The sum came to 385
